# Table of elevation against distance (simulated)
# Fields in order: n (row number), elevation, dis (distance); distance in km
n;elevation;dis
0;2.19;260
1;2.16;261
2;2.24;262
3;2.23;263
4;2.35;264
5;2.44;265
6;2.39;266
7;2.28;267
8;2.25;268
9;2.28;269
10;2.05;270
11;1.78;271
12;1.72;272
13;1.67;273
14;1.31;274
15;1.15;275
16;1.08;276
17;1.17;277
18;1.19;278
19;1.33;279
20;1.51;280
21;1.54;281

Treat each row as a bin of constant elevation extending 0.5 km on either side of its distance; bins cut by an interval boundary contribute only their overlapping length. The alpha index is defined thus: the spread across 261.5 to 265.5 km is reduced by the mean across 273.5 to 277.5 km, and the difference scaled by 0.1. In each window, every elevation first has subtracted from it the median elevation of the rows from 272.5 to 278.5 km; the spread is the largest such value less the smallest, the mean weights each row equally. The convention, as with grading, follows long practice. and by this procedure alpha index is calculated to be 0.021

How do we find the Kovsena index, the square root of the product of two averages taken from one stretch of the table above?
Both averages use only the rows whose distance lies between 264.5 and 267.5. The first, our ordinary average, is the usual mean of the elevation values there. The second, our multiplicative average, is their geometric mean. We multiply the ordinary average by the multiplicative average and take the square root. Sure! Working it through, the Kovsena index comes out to 2.4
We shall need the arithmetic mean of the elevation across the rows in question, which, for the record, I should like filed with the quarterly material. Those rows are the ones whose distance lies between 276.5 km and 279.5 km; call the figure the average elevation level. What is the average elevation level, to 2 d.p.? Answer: 1.23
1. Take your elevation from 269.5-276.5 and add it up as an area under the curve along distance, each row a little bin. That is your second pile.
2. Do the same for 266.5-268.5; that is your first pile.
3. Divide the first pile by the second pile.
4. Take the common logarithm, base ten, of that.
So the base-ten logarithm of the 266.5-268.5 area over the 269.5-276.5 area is -0.4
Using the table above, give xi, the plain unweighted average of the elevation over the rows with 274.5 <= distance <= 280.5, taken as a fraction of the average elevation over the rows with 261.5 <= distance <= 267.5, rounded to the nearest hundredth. 0.53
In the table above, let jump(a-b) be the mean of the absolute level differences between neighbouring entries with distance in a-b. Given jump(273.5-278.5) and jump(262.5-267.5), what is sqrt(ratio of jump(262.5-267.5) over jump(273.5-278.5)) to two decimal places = 1.04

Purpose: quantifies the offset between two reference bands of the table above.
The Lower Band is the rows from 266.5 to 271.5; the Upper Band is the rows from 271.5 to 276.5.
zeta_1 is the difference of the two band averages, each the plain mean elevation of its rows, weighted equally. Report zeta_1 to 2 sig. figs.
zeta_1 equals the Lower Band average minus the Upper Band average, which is 0.74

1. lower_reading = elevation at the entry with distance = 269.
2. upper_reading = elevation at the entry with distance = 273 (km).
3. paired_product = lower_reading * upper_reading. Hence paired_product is 3.8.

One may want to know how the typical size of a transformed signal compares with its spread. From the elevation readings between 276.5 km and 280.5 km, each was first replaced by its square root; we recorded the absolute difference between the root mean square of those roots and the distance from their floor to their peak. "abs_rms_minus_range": 1.0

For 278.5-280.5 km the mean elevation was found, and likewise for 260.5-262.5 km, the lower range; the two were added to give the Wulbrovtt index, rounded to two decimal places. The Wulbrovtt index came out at 3.62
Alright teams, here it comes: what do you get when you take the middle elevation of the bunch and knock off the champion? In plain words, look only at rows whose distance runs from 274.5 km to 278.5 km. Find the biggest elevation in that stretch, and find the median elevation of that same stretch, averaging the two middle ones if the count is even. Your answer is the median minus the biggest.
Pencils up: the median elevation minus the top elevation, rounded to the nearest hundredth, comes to -0.03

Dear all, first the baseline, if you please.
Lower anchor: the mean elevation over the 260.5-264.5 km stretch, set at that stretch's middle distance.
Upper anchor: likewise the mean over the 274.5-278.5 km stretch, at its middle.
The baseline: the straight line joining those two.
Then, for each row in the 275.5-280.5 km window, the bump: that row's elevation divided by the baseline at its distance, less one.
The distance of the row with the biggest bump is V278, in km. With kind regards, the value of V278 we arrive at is 280 km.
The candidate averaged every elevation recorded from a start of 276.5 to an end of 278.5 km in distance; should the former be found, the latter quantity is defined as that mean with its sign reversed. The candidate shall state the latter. -1.18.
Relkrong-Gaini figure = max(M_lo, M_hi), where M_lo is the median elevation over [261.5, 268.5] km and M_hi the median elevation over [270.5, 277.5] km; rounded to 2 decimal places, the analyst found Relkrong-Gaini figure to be 2.28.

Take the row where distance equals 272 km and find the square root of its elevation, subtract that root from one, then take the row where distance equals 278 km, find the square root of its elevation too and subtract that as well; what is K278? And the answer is -1.40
